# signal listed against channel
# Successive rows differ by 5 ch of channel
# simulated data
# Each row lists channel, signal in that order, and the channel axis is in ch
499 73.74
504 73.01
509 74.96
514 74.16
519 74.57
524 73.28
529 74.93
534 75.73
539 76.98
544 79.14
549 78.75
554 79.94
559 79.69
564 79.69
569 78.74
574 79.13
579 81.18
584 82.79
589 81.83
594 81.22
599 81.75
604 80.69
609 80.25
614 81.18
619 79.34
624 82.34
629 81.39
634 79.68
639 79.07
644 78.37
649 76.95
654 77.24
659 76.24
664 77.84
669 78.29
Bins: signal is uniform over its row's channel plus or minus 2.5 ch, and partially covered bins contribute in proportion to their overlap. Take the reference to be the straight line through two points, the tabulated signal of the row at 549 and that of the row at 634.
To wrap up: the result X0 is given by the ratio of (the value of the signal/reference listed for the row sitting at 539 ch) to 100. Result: 0.0098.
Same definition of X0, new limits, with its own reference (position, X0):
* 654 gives 0.0097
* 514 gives 0.0095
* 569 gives 0.0100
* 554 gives 0.0101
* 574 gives 0.0100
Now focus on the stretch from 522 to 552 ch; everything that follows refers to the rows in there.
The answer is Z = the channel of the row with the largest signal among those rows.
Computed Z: 544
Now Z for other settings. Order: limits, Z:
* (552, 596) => 584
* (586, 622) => 589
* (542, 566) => 554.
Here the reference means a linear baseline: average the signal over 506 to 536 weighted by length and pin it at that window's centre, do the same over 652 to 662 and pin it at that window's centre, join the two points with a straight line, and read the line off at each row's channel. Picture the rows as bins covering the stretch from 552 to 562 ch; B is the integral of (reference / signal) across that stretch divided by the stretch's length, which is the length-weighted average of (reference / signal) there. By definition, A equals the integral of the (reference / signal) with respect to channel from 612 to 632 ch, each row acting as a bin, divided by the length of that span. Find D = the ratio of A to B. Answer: 1.00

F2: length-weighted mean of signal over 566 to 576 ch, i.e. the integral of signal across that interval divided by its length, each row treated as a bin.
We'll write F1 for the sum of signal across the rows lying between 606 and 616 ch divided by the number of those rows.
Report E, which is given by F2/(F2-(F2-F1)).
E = 0.98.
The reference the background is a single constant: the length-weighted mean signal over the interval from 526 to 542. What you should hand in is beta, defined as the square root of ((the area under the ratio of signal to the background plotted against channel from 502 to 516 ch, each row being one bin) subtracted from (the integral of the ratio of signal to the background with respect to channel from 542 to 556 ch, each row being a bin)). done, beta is 0.98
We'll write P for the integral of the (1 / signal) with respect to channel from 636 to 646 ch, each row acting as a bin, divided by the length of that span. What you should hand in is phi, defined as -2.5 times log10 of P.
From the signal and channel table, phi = 4.74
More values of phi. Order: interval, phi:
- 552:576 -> 4.75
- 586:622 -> 4.77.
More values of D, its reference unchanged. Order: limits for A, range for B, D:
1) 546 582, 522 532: 0.94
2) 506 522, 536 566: 1.05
